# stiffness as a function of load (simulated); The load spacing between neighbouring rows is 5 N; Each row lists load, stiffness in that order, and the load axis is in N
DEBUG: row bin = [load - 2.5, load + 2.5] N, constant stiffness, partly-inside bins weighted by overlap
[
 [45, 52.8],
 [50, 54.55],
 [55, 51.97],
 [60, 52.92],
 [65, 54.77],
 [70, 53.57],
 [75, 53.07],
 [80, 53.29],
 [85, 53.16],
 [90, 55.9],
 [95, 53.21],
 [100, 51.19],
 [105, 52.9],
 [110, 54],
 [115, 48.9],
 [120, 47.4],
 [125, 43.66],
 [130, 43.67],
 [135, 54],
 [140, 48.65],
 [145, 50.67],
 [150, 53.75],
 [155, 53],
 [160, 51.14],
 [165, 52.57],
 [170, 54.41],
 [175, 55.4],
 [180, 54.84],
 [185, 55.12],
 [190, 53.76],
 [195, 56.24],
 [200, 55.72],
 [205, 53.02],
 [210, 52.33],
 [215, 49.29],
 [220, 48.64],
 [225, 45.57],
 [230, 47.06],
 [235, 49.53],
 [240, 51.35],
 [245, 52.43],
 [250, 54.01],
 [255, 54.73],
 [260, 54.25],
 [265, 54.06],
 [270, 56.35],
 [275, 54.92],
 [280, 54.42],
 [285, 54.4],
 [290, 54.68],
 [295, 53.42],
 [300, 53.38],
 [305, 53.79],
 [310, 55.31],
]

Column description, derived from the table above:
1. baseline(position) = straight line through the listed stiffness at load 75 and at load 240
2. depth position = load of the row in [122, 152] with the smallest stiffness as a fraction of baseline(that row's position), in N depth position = 125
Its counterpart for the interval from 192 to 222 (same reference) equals 220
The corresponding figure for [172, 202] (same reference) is 190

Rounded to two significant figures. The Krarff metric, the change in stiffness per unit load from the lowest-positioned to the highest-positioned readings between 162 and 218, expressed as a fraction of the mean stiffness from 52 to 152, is -0.0013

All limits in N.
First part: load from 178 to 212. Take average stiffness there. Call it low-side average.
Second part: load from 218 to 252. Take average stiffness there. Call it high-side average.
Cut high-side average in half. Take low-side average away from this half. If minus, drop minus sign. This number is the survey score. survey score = 30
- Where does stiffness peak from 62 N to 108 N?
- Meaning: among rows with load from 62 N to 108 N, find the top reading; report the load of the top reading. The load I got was 90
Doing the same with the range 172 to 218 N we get 195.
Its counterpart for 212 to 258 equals 255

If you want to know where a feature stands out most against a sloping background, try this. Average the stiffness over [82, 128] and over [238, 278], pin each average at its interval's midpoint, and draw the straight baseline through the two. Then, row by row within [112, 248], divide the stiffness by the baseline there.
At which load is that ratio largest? 195 N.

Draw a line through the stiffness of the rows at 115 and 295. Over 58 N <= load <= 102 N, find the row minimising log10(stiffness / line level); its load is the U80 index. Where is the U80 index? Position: 100 N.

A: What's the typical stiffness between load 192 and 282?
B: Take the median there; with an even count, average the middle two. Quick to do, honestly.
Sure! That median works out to 53.5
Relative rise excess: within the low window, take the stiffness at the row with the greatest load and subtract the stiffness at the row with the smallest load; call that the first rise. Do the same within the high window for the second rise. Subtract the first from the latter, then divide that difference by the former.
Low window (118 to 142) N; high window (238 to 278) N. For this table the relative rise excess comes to 1.9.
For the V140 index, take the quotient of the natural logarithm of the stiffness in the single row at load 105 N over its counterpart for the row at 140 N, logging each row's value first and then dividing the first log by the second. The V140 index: 1.02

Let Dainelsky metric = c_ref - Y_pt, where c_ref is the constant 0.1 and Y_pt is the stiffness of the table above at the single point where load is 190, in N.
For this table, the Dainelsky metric -53.7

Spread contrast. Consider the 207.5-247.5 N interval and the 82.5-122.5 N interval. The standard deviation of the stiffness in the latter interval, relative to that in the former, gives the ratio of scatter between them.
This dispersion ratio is 1.1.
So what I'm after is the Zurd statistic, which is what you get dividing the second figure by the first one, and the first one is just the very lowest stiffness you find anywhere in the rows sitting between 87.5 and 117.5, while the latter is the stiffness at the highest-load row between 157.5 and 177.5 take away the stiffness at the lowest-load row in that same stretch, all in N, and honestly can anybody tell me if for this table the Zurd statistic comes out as 0.087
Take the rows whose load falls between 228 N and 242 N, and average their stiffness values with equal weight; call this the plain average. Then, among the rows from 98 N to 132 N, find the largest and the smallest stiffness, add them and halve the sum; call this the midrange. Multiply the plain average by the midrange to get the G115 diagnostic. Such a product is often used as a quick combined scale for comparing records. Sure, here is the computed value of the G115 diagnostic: 2408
